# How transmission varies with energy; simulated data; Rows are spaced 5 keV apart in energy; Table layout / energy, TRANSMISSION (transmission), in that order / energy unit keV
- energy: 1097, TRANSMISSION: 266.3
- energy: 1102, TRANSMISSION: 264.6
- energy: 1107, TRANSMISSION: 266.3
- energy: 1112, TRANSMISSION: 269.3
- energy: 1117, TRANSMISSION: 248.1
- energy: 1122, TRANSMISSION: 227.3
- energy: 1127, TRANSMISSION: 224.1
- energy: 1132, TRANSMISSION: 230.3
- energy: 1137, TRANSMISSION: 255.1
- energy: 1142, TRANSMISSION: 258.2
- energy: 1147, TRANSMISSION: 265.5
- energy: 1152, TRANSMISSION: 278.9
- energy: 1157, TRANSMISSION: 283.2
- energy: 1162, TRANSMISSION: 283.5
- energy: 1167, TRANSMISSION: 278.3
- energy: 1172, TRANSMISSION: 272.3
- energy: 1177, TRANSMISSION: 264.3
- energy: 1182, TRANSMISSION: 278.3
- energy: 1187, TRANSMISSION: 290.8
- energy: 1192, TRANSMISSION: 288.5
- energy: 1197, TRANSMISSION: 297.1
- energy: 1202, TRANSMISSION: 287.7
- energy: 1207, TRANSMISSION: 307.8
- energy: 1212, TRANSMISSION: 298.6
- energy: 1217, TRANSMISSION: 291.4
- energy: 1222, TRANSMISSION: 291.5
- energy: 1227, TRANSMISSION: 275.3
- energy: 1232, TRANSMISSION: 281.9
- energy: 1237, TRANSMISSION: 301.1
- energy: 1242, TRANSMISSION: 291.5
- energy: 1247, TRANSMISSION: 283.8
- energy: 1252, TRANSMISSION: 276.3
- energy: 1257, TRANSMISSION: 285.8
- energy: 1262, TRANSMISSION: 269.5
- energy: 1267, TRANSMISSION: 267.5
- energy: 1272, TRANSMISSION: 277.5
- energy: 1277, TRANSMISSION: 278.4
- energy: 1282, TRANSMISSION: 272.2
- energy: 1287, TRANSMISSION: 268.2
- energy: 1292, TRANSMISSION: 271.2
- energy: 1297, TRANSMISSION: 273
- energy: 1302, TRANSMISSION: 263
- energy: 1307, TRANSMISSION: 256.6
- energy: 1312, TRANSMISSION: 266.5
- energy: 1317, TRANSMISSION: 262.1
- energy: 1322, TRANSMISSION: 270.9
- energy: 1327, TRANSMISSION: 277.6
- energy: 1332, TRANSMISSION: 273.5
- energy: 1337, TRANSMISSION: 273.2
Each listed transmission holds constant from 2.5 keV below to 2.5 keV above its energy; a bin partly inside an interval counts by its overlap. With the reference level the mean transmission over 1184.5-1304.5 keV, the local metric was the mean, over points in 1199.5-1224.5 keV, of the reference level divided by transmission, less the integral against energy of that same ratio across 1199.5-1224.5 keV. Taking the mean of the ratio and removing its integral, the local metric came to -23.0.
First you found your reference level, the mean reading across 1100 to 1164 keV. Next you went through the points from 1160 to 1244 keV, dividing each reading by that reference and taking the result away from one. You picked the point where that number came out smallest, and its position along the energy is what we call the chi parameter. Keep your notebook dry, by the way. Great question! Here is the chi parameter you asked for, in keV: 1207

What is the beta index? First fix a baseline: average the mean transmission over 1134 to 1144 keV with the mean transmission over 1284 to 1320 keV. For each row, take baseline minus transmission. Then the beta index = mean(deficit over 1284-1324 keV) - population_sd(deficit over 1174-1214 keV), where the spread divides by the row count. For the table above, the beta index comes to -18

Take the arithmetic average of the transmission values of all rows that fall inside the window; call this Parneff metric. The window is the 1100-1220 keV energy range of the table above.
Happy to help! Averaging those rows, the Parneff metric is 271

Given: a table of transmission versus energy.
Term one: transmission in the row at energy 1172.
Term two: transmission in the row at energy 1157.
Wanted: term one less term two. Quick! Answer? -11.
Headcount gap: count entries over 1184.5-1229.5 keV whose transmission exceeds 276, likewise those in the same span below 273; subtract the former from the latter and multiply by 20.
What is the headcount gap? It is -160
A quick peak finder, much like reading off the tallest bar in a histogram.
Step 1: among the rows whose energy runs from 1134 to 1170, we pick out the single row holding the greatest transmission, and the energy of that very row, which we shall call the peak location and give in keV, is 1162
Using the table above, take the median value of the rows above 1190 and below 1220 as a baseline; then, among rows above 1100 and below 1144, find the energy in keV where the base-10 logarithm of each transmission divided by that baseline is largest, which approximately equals 1112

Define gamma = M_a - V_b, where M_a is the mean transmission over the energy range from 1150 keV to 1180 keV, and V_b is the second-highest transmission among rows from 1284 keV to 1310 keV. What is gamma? 6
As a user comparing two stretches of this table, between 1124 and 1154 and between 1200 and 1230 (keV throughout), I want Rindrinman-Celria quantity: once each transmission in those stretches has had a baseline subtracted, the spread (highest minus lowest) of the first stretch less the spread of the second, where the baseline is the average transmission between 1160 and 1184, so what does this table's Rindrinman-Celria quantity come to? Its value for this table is 22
